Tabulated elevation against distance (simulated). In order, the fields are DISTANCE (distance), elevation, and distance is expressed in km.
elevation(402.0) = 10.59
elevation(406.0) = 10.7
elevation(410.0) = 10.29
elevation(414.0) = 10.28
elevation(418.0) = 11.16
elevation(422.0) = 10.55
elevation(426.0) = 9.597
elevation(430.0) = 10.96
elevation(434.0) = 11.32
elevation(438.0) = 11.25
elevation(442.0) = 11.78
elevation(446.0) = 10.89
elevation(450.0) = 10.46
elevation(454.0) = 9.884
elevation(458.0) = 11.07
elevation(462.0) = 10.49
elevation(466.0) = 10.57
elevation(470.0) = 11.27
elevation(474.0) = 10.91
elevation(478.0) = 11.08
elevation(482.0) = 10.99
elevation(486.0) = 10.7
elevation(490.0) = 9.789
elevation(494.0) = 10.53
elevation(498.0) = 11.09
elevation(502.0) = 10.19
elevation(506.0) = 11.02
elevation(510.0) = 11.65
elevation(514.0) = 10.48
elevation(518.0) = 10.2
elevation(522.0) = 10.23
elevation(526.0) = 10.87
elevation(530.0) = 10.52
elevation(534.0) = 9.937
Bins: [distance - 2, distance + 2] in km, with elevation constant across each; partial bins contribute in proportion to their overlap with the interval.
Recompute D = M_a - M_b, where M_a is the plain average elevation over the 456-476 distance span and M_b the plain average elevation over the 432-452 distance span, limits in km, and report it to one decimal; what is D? -0.3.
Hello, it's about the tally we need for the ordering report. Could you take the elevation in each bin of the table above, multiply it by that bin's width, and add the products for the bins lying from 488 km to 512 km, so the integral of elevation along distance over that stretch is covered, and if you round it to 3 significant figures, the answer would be 257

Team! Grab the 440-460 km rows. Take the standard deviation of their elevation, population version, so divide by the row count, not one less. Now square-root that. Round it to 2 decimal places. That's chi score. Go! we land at 0.79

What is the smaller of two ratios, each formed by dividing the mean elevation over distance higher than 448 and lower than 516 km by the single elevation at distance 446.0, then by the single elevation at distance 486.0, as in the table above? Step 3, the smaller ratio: 0.98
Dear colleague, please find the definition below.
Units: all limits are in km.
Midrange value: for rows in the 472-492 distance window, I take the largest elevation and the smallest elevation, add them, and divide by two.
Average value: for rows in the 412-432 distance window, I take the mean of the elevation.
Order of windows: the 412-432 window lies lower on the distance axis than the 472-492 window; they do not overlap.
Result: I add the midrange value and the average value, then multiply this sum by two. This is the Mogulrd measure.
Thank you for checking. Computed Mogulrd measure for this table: 41.9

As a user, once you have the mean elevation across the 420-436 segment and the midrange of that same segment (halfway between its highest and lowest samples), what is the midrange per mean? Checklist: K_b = 0.99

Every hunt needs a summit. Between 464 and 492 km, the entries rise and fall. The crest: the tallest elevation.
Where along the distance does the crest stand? 470.0 km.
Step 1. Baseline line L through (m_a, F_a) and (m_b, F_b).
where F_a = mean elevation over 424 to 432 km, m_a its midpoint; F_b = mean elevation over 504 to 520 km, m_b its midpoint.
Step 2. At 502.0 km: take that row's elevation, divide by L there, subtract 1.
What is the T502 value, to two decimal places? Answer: -0.05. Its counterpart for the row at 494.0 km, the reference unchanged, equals -0.02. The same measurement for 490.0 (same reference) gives -0.08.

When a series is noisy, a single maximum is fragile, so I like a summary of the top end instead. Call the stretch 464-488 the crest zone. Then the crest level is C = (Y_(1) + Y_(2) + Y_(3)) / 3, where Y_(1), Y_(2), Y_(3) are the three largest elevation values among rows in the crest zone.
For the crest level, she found 11.1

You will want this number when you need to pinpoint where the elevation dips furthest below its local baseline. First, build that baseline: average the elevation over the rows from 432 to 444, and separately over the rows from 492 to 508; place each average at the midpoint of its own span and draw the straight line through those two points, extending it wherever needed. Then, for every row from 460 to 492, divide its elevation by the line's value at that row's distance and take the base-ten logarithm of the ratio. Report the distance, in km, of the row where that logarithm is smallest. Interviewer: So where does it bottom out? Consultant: 490.0 km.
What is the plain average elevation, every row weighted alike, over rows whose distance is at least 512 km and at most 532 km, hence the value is 10.5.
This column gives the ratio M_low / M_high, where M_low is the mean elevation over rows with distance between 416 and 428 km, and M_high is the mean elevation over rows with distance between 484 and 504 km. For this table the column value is 1.00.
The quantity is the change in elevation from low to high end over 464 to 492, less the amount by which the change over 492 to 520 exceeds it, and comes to -1.2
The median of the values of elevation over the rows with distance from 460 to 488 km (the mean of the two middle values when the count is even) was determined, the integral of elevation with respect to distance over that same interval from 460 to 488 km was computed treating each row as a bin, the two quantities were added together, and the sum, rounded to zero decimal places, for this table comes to 315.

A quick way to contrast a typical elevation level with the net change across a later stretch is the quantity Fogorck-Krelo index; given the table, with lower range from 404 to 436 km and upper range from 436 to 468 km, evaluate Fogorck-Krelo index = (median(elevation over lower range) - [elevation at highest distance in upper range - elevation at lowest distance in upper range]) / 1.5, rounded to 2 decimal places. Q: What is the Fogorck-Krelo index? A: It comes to 7.54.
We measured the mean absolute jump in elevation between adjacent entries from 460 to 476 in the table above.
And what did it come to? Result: 0.4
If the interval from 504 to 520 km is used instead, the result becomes 0.7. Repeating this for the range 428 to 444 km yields 0.3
